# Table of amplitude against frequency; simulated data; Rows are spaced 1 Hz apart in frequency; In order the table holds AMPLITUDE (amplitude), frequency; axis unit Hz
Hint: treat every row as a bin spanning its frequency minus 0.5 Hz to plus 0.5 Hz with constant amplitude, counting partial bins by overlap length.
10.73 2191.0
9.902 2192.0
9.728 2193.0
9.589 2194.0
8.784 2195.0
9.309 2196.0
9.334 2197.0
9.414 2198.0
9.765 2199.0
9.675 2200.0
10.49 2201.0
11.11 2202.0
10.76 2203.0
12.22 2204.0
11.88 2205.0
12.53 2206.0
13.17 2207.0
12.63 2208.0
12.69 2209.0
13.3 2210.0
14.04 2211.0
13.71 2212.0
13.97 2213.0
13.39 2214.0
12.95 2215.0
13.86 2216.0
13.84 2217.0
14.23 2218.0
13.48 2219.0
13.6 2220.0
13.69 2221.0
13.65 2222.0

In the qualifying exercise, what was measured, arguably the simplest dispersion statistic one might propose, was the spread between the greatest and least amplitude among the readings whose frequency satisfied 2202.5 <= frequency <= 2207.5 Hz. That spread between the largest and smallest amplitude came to 2.4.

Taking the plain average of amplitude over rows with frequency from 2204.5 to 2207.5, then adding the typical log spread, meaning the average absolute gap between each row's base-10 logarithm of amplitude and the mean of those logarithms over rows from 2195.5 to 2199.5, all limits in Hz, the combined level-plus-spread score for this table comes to 12.5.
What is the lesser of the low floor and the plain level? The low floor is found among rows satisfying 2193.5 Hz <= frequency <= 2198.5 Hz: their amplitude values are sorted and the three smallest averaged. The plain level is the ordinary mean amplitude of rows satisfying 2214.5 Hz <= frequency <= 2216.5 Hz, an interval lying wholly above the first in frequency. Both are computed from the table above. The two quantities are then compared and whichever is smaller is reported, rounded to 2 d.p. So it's 9.14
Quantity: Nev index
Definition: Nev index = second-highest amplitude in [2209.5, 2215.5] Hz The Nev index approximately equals 13.97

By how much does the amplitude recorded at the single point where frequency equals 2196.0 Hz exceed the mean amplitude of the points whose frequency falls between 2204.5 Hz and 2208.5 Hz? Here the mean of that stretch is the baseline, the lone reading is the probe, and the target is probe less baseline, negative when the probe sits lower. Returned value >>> -3.2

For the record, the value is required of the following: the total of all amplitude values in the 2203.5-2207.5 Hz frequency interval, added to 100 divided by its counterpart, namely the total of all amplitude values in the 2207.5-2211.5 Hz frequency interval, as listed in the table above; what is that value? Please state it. 52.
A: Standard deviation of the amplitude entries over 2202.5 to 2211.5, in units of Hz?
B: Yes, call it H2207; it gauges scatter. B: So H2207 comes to 0.9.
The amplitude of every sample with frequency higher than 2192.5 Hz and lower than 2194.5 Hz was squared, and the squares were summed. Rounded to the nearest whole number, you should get 187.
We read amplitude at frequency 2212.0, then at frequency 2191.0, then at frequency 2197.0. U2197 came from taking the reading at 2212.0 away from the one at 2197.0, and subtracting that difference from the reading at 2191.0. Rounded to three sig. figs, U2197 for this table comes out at 15.1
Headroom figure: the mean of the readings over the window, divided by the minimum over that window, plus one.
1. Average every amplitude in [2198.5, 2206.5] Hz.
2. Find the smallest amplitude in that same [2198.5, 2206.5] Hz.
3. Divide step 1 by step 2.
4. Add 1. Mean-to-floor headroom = 2.14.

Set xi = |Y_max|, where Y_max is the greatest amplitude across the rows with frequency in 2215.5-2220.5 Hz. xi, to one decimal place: 14.2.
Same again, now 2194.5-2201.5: 10.5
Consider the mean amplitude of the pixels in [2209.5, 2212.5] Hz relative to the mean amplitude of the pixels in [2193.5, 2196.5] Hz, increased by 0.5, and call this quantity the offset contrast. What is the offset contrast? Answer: 1.98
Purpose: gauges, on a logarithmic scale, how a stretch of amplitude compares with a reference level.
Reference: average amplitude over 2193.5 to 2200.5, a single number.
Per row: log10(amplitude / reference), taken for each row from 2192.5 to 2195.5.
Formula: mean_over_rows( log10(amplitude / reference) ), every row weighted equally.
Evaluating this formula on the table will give 0.00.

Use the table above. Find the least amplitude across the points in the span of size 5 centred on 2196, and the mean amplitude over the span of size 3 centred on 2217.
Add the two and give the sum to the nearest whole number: 23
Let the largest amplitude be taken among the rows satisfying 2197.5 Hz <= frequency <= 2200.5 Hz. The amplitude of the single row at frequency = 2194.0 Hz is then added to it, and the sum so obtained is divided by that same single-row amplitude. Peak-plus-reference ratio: 2.0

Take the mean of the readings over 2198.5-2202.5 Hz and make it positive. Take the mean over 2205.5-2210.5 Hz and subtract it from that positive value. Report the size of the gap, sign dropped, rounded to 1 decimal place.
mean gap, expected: 2.6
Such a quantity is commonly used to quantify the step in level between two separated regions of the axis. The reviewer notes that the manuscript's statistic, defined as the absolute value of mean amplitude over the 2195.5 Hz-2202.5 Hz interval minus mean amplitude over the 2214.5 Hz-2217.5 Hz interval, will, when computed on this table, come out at 3.7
